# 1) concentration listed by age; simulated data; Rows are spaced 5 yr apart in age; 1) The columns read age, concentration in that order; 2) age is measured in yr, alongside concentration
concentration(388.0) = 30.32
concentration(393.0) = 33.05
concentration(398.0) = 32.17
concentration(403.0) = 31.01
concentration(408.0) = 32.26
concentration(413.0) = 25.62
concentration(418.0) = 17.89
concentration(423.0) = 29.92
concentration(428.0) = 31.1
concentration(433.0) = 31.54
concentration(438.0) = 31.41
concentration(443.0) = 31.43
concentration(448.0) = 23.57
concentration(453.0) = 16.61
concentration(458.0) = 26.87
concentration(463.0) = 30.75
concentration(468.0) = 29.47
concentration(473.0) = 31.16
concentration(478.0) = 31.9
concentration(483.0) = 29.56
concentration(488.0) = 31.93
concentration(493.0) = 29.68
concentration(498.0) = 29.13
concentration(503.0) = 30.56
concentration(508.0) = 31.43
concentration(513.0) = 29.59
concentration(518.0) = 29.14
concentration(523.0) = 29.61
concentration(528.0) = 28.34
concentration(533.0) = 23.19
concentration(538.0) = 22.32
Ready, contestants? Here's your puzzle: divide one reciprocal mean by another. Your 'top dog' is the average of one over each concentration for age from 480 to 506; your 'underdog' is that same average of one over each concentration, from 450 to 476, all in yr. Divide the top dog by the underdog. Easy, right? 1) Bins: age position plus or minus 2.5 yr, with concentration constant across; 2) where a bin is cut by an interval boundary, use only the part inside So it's 0.85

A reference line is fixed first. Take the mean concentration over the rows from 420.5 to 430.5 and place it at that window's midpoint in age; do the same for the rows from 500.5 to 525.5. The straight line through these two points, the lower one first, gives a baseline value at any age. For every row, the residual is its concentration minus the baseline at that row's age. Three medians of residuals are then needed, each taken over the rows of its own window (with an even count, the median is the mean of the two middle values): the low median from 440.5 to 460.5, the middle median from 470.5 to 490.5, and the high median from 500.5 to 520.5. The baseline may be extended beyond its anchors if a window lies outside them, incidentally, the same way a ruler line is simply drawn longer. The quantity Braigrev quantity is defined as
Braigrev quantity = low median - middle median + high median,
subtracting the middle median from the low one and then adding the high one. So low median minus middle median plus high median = -6.4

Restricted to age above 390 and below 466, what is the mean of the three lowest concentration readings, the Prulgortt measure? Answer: 19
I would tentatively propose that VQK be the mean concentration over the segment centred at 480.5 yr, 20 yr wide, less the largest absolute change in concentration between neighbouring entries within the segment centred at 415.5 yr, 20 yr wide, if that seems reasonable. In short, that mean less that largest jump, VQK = 19.1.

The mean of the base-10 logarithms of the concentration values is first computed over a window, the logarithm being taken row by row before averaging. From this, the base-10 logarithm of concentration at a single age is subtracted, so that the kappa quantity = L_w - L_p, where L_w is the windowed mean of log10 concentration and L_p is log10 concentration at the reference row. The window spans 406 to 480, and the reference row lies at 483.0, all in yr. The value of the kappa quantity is -0.03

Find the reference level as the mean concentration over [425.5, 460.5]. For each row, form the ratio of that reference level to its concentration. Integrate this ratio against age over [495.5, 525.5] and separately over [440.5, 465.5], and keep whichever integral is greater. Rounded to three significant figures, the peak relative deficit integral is 28.1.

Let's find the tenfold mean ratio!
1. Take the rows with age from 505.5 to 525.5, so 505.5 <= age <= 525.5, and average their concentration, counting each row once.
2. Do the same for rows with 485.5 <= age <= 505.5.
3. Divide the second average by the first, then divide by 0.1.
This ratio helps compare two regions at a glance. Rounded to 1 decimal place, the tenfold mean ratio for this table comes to 10.1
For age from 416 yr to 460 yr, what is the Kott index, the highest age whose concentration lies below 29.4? 458.0 yr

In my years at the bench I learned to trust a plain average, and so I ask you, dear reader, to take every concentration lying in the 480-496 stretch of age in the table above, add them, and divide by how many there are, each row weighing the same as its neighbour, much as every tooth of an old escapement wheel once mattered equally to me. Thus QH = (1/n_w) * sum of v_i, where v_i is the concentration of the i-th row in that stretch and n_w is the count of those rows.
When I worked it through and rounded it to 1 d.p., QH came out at 30.4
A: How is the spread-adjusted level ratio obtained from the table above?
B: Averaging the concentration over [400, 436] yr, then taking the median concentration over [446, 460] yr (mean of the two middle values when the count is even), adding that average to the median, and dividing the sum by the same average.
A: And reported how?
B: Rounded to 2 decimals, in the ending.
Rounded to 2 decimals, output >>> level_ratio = 1.83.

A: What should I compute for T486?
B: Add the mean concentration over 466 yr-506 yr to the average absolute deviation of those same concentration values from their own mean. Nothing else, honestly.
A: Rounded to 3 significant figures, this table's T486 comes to 31.4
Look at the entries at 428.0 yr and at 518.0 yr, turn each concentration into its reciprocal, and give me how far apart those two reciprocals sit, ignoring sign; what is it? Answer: 0.0022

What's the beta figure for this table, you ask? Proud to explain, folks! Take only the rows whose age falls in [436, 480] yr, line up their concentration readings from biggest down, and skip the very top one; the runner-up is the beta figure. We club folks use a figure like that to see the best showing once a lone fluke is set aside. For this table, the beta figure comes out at 31.43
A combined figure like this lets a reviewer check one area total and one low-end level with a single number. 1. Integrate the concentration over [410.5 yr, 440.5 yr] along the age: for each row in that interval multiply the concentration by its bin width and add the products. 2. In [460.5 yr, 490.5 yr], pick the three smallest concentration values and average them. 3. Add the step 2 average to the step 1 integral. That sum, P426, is 867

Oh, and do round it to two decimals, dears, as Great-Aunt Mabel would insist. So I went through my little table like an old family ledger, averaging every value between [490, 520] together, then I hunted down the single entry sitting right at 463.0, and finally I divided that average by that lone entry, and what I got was 0.97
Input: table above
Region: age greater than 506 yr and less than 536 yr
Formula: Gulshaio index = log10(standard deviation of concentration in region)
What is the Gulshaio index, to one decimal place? 0.4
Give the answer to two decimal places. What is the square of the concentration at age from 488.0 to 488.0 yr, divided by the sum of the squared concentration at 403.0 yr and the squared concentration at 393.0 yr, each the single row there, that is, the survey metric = 0.50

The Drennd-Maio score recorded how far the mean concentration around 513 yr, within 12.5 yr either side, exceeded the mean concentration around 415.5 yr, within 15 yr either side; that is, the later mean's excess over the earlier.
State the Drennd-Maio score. 2.1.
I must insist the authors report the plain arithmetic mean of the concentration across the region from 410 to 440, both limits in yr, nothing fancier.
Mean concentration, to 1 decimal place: 27.9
